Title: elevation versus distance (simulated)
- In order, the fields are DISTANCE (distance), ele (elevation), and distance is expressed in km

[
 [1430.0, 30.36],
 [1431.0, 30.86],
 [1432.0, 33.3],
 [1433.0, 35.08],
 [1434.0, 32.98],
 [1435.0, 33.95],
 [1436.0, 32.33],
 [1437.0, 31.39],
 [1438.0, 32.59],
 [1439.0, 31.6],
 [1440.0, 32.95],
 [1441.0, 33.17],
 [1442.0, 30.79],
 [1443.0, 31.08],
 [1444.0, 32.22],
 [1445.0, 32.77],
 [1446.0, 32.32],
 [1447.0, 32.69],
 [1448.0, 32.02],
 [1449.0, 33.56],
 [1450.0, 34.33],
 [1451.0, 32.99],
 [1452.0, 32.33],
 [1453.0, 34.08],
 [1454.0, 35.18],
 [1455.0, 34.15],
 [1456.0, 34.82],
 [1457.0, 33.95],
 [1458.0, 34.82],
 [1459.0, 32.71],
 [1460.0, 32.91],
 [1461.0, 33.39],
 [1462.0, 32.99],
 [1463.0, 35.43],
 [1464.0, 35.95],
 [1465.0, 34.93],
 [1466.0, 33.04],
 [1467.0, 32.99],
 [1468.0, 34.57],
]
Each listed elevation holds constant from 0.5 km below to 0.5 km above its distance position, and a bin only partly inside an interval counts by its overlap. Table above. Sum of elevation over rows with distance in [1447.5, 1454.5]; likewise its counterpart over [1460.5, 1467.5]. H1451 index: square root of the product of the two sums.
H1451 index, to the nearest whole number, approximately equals 237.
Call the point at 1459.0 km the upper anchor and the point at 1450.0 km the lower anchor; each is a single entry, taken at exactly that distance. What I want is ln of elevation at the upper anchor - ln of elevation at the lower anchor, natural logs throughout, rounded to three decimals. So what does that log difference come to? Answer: -0.048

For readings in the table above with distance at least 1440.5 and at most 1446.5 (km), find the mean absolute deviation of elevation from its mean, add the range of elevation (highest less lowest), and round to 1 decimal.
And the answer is 3.1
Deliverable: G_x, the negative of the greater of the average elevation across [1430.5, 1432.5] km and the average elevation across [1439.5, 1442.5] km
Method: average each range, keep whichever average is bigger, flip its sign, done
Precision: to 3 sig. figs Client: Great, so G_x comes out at -32.3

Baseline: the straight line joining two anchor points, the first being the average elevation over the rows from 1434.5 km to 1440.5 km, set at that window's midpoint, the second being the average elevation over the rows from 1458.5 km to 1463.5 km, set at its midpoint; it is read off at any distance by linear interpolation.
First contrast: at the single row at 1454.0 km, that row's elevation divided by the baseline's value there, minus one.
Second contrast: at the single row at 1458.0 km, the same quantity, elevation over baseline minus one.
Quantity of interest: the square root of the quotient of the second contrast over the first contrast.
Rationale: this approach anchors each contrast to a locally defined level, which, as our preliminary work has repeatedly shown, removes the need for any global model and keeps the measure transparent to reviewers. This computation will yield 0.9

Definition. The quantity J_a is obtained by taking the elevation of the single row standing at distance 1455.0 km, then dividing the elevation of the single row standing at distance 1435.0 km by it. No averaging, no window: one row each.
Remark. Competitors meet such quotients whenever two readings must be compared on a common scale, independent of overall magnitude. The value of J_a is 0.99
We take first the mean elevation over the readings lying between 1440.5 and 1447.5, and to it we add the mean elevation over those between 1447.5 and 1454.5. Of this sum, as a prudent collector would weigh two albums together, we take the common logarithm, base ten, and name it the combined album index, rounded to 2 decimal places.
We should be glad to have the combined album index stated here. 1.82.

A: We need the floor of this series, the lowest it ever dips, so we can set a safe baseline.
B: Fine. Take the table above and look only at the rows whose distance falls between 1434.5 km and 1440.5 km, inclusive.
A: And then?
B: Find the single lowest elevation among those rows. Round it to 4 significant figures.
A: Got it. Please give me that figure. 31.39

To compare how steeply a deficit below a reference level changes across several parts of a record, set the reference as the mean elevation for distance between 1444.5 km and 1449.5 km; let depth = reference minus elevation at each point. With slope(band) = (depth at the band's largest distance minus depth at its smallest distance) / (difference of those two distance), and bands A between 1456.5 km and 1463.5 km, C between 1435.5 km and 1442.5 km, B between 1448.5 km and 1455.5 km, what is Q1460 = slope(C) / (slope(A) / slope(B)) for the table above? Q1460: 0.10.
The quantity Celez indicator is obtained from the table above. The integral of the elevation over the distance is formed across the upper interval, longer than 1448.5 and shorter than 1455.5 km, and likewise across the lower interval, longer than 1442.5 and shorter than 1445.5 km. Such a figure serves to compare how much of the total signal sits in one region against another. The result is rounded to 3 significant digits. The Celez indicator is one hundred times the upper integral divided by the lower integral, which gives 246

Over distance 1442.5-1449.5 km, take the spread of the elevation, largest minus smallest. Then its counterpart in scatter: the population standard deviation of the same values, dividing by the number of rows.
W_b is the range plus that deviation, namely 3.19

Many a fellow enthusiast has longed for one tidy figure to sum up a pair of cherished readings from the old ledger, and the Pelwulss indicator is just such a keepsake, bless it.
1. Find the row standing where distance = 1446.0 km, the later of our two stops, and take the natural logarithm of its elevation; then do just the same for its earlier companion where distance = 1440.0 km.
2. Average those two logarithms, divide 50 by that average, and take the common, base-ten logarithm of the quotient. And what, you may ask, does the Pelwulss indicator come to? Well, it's 1.157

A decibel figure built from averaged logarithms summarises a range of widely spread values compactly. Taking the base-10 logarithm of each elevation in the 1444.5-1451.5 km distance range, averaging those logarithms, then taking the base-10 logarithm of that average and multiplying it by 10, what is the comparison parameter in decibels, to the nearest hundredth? 1.81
